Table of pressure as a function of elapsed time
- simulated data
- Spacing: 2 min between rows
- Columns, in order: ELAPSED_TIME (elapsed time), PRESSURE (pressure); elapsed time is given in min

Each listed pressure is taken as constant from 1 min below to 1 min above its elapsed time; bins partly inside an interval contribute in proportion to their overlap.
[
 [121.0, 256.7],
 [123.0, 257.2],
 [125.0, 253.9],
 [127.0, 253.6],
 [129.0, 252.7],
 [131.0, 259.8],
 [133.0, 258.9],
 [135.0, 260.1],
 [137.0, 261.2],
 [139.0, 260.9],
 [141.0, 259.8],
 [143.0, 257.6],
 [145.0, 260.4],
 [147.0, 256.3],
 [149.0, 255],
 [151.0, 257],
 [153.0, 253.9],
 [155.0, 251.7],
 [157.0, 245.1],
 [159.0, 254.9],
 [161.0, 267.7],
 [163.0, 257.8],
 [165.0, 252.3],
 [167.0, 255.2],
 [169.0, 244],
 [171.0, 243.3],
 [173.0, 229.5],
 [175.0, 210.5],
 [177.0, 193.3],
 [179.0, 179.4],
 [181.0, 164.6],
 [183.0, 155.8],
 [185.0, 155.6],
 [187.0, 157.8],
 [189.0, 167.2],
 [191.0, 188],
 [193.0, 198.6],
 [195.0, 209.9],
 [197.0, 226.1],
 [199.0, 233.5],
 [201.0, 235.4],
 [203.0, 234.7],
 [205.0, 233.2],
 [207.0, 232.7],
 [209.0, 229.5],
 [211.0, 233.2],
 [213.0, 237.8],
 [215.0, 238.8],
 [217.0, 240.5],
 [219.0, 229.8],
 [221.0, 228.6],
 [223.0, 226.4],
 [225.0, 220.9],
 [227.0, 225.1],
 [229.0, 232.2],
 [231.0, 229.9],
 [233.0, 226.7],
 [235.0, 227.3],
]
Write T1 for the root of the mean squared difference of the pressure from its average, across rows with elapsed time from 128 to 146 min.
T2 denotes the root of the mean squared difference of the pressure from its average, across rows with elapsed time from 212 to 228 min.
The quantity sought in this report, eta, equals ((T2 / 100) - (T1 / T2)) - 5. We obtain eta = -5.30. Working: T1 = 2.5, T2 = 6.7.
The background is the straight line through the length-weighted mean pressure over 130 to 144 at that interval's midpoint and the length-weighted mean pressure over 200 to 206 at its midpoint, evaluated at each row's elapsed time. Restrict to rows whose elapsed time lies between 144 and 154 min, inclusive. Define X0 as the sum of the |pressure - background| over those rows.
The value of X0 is 7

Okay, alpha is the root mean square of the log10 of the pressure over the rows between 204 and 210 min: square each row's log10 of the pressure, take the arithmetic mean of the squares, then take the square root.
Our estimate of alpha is 2.37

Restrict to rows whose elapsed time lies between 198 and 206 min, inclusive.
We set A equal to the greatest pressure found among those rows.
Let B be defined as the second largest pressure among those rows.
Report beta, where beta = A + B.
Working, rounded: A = 235.4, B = 234.7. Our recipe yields 470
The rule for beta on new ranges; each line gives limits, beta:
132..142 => 522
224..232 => 462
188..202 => 469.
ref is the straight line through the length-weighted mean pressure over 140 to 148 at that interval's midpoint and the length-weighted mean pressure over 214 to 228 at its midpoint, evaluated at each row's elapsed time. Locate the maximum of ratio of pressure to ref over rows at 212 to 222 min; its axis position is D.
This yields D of 217.0 min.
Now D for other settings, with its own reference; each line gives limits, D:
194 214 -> 213.0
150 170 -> 161.0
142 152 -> 145.0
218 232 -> 229.0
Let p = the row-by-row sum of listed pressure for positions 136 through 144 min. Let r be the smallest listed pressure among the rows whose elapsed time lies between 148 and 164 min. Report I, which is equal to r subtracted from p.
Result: 794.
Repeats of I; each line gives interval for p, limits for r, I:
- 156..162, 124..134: 515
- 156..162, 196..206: 542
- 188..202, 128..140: 1206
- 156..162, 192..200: 569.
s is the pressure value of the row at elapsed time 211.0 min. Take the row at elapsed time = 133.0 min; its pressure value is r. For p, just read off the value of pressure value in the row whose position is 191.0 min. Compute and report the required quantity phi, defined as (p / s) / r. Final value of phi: 0.0031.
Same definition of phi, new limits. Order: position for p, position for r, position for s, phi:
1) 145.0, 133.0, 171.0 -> 0.0041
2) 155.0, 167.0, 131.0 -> 0.0038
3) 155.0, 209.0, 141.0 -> 0.0042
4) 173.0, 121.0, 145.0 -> 0.0034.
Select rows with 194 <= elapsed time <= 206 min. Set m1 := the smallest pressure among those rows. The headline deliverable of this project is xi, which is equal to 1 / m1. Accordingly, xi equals 0.0048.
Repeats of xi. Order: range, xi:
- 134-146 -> 0.0039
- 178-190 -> 0.0064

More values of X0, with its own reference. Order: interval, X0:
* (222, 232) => 20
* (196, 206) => 14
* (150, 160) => 15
